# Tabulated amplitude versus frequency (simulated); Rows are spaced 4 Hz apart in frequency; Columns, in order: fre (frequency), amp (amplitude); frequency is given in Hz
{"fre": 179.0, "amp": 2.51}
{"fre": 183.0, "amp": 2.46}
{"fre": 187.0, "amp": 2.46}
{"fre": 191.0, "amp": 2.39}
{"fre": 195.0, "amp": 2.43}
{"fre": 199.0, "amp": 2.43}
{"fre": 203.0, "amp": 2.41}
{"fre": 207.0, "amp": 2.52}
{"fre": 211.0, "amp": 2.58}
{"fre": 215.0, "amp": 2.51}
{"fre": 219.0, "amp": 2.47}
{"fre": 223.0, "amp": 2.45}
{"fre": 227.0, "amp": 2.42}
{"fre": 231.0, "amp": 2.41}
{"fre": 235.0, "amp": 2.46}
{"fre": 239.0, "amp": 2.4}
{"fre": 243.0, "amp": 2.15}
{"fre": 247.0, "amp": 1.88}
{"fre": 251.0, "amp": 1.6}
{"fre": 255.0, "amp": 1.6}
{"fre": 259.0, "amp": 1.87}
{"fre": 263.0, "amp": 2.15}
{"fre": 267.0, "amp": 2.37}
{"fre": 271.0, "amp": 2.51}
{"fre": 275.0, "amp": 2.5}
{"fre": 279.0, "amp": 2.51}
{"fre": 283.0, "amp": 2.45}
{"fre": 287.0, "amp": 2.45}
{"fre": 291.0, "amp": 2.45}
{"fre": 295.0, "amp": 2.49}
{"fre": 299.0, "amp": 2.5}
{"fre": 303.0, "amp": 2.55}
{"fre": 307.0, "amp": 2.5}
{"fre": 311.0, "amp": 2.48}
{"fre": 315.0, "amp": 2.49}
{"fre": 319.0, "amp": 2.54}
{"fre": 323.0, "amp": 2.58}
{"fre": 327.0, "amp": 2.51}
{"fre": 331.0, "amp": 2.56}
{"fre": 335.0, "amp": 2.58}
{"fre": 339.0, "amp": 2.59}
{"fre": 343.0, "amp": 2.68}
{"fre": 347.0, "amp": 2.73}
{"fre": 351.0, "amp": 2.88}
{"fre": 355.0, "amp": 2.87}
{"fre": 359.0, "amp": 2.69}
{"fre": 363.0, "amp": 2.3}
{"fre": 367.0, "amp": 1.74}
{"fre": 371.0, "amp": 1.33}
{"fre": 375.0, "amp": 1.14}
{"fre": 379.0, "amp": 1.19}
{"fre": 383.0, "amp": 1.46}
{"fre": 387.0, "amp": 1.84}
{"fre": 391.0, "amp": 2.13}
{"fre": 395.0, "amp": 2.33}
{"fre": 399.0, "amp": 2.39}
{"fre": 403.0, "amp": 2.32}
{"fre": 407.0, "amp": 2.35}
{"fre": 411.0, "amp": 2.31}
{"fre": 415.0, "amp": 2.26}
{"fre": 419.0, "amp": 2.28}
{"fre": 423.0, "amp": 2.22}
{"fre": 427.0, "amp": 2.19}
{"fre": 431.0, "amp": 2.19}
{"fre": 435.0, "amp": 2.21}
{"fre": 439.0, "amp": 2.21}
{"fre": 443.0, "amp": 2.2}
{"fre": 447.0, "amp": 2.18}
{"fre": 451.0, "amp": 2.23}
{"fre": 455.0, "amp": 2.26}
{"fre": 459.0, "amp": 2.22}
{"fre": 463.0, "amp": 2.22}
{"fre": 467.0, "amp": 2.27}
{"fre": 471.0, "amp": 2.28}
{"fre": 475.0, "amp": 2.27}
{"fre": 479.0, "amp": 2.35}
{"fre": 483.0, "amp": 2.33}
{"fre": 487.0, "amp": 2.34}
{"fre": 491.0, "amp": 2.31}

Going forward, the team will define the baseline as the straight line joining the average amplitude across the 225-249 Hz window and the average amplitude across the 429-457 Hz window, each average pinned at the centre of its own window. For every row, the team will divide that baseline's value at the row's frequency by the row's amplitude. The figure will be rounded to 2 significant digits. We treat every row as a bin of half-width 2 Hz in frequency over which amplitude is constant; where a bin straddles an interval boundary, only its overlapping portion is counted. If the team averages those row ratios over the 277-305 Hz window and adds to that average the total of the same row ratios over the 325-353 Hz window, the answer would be 6.9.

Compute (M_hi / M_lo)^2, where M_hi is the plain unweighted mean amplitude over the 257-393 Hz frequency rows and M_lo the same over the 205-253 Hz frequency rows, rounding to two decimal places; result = 0.99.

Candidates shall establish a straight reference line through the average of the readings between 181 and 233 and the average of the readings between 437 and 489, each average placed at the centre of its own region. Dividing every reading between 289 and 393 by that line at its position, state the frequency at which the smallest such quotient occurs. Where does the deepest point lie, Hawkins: 375.0 Hz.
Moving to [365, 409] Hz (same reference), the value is 375.0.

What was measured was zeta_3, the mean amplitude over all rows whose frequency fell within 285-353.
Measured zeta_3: 2.56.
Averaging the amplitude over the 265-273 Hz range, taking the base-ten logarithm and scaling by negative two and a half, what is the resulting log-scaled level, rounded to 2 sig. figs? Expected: -0.97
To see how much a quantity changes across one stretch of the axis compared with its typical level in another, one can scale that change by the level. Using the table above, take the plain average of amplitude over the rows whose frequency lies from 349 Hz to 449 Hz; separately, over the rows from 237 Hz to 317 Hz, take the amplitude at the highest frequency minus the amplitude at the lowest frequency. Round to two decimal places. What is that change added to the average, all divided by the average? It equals 1.04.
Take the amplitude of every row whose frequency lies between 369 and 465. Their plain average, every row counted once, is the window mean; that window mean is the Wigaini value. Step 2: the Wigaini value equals 2.1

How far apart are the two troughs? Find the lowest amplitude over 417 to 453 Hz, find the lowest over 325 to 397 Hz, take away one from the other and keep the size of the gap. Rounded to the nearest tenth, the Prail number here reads 1.0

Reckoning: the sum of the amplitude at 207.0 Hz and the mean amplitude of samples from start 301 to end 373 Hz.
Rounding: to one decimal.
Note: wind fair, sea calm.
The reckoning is 5.0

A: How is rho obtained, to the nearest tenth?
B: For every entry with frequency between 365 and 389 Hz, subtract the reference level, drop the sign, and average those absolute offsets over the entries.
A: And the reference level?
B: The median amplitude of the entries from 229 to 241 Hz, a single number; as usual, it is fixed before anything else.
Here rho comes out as 1.0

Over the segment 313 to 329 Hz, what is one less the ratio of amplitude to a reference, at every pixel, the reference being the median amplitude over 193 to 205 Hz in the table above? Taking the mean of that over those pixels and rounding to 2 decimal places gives -0.04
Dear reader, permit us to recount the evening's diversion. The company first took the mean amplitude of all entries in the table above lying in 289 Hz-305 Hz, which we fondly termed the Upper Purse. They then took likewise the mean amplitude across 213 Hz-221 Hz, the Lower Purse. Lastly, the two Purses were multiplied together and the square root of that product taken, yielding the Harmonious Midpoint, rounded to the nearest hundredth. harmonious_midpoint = 2.49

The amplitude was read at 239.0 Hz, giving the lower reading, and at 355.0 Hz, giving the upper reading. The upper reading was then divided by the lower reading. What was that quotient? 1.20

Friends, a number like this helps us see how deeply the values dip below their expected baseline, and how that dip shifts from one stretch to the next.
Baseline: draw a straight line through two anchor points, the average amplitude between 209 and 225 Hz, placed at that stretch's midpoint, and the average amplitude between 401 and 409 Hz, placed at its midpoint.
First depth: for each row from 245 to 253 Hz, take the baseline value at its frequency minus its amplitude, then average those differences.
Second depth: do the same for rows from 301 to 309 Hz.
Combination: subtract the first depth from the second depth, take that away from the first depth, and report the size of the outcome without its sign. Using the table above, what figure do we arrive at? 1.57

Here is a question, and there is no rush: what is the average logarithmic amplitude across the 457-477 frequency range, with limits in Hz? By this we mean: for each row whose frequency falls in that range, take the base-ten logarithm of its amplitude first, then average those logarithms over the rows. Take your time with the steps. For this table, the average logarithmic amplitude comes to 0.353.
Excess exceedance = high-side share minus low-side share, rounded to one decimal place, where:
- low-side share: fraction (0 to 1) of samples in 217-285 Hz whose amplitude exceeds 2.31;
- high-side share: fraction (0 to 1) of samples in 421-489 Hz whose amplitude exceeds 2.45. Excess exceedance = -0.6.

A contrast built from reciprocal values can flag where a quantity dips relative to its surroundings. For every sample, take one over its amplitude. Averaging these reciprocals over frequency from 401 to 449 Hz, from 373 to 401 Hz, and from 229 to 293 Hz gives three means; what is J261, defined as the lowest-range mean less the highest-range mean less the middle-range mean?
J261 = -0.60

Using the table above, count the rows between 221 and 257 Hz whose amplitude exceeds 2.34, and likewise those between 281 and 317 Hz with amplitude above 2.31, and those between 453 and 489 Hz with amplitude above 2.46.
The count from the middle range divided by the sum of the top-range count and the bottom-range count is 1.8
